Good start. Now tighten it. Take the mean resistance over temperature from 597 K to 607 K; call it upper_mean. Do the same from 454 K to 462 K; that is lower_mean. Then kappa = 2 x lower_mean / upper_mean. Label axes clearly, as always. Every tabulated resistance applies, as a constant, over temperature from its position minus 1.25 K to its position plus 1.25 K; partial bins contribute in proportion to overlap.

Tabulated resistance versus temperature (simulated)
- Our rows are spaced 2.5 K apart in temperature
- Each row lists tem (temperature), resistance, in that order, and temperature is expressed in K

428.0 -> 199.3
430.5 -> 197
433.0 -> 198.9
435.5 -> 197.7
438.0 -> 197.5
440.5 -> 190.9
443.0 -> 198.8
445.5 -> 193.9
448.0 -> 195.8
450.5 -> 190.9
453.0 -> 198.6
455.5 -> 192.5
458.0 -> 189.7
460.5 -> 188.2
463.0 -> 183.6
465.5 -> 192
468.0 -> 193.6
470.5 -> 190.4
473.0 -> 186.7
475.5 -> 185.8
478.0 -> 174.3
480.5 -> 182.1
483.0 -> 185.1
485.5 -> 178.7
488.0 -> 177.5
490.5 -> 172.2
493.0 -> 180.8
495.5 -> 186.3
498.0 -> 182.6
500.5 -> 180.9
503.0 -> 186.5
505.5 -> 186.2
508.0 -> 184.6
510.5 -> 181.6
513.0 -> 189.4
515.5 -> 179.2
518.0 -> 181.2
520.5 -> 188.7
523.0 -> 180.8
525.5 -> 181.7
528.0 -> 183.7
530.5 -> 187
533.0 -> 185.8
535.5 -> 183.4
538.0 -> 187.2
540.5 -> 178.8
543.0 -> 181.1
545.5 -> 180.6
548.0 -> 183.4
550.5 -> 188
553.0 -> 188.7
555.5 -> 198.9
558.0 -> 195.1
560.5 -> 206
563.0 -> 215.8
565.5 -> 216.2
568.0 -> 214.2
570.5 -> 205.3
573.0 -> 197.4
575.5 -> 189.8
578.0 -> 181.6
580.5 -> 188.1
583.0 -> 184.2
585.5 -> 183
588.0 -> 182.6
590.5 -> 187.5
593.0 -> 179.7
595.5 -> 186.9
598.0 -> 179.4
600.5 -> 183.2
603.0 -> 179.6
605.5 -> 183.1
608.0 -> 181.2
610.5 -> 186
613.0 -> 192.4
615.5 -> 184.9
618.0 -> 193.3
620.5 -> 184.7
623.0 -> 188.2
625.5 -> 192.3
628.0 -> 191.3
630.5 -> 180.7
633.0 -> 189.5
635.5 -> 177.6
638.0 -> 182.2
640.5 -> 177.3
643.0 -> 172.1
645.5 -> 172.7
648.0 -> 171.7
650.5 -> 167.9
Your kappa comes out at 2.10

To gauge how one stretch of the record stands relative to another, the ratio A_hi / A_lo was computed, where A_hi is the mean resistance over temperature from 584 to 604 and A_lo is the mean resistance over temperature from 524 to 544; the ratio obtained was 1.00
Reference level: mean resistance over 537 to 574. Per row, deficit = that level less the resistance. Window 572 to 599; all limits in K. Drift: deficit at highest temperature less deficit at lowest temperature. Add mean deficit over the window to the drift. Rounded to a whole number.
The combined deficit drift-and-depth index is 28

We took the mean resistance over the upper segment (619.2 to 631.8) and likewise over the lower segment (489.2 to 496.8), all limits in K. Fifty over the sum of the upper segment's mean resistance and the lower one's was 0.136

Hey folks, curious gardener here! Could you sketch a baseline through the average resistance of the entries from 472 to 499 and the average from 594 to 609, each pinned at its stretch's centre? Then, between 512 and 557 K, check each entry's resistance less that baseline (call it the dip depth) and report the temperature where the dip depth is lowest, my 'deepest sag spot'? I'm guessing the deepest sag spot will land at 540.5 K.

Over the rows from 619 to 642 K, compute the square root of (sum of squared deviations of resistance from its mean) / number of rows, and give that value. 5.4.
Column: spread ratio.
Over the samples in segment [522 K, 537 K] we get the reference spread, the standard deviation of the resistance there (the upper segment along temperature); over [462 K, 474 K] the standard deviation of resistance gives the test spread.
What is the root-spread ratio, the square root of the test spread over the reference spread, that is 1.3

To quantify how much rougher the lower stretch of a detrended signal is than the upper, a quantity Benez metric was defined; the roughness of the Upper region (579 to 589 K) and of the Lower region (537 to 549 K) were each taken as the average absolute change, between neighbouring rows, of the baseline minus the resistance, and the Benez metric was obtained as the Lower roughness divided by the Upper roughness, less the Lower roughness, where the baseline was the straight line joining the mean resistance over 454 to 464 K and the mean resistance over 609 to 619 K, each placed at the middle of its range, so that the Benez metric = -1.6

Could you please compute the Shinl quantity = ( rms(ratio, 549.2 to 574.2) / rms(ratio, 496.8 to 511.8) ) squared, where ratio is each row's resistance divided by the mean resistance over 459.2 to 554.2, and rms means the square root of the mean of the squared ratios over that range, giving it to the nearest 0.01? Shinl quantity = 1.22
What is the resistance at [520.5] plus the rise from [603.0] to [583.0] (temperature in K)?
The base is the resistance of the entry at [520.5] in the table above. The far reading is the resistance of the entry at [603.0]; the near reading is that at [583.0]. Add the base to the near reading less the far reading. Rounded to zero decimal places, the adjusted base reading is 193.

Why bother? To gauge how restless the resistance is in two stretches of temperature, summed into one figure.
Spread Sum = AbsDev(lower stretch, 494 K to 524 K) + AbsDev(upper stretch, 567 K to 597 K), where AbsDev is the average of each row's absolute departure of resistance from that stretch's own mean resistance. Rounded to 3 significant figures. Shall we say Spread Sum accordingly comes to 10.8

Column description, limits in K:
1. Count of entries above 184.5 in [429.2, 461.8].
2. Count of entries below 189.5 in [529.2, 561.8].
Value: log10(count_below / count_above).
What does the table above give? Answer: -0.1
